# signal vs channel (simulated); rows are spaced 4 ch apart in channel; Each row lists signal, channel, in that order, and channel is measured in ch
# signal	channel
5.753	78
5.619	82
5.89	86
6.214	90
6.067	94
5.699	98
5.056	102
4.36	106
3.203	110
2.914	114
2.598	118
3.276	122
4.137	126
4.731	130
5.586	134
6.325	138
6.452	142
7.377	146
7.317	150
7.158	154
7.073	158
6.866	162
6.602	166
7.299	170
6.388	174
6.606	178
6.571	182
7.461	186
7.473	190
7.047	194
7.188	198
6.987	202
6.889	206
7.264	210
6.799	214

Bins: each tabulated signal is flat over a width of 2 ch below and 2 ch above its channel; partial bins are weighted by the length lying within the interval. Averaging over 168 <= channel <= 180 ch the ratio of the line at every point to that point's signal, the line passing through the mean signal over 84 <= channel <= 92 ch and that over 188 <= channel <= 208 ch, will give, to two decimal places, 1.02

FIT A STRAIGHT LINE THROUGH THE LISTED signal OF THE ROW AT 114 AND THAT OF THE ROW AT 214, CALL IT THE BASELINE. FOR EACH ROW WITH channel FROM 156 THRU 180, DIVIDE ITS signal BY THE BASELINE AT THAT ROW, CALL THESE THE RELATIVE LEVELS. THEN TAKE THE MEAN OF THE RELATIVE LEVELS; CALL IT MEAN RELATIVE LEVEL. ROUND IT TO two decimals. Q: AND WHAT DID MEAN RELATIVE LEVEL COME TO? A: 1.36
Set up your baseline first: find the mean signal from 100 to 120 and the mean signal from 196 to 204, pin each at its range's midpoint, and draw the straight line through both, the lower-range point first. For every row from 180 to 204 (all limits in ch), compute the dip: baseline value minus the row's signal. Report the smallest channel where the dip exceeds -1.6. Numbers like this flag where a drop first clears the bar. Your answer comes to 182 ch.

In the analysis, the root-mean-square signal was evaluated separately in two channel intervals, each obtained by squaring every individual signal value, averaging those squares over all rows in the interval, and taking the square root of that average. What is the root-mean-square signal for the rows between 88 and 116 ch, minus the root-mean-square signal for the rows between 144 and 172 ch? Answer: -2.2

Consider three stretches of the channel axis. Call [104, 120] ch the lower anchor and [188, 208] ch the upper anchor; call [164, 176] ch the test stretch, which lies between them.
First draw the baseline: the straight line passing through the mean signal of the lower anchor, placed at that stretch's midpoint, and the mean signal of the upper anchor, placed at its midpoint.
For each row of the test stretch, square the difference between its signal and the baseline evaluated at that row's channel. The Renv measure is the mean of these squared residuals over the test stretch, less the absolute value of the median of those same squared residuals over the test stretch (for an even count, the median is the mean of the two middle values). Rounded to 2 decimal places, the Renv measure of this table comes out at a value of 0.17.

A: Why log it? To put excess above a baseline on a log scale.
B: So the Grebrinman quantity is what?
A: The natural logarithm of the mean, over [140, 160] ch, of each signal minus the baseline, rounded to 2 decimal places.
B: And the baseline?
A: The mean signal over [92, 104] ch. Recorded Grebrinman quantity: 0.38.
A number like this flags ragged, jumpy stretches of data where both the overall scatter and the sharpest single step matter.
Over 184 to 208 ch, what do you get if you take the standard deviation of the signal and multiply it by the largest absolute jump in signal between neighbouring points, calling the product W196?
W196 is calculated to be 0.1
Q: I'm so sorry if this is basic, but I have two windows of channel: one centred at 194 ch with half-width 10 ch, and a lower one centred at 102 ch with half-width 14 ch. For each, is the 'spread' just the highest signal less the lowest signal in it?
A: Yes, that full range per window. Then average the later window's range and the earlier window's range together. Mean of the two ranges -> 1.9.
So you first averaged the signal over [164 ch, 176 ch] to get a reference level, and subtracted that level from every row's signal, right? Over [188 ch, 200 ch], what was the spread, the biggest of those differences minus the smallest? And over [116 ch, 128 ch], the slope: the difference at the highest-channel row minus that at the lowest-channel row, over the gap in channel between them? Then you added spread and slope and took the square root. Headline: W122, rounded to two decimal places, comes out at 0.79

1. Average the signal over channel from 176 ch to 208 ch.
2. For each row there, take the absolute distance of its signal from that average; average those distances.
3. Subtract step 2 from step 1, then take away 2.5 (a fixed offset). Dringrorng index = 4.3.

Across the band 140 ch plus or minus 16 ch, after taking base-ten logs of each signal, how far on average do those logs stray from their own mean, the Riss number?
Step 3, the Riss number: 0.075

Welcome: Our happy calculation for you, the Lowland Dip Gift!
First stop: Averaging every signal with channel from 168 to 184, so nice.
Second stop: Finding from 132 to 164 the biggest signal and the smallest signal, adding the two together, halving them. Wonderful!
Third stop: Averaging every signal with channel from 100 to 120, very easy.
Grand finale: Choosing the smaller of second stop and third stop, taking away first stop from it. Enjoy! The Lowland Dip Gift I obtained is -3.1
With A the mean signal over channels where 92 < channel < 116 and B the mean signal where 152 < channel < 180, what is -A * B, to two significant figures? -31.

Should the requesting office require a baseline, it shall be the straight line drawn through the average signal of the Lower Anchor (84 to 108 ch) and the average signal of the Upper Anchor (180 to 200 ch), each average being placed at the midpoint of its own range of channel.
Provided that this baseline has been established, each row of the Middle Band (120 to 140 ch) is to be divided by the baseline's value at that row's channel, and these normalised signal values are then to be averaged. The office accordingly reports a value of 0.78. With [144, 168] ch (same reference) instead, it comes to 1.08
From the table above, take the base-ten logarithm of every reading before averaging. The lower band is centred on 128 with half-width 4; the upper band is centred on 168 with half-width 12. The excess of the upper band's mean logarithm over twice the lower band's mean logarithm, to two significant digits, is -0.46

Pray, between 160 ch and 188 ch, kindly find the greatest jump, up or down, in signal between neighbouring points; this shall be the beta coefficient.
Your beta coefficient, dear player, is 0.91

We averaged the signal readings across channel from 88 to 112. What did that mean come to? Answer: 5.1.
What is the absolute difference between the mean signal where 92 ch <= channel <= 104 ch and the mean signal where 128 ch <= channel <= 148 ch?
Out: 0.5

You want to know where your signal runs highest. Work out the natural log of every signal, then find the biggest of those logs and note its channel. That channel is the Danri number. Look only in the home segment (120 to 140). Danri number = 138 ch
